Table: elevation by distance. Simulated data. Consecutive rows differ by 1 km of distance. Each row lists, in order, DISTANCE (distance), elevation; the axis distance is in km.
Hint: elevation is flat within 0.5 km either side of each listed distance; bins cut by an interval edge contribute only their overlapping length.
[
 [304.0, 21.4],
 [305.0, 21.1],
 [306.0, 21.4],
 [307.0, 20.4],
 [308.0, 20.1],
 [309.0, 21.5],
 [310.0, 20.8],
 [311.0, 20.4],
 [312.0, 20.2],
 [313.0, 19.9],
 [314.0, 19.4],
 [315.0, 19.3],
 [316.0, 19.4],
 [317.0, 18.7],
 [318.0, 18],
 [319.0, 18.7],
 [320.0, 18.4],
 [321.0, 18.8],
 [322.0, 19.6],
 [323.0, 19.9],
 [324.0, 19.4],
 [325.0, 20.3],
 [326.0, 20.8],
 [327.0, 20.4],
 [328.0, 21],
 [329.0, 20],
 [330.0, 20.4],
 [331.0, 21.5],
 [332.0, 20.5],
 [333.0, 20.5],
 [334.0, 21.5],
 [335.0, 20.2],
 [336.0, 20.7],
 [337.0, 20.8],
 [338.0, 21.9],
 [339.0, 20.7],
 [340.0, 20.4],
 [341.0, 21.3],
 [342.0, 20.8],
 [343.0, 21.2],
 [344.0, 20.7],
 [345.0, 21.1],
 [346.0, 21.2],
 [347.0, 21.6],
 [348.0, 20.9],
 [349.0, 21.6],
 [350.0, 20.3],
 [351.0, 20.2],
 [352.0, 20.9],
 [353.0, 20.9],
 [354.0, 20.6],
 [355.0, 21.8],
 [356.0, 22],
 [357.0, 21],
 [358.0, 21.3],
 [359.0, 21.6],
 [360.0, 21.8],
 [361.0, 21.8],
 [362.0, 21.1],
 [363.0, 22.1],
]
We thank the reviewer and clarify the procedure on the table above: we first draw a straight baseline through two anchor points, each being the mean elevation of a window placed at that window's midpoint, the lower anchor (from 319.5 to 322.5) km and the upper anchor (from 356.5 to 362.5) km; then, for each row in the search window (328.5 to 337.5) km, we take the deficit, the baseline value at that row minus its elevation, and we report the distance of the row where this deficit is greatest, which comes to 335.0 km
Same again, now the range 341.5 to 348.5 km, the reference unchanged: 348.0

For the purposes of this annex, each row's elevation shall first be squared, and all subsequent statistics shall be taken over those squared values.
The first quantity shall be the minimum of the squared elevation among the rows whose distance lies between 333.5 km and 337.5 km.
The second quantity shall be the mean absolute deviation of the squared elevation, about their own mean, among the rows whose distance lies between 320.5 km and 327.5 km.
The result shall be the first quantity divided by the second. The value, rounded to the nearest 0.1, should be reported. 19.4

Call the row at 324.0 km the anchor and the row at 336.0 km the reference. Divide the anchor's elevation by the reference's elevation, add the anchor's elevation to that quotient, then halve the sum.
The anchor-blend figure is 10.2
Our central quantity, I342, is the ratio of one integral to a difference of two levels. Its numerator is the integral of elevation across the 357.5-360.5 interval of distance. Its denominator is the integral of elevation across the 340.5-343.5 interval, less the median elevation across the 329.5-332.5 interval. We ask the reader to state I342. 1.51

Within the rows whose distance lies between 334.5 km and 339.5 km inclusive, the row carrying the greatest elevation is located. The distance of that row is 338.0 km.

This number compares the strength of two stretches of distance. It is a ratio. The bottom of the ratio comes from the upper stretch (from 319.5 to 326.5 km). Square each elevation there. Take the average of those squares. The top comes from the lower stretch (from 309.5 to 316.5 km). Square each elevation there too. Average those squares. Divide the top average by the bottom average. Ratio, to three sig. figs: 1.03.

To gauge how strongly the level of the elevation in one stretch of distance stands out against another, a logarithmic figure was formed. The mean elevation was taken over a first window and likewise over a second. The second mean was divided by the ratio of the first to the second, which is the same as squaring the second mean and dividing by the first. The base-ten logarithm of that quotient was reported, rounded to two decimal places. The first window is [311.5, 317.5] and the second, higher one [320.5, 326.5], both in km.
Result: 1.30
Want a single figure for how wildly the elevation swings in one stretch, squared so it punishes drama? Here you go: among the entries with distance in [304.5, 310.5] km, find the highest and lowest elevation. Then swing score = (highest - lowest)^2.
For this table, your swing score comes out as 2.0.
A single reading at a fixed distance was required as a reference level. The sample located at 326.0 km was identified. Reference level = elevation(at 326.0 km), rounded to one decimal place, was 20.8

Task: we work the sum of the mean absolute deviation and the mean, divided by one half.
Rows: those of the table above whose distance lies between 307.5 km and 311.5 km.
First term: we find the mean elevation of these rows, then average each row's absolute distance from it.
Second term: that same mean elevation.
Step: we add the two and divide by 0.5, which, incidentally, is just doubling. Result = 42.3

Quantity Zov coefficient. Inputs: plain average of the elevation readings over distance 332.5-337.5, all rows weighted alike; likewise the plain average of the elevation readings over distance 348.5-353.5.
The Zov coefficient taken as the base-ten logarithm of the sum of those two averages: 1.618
